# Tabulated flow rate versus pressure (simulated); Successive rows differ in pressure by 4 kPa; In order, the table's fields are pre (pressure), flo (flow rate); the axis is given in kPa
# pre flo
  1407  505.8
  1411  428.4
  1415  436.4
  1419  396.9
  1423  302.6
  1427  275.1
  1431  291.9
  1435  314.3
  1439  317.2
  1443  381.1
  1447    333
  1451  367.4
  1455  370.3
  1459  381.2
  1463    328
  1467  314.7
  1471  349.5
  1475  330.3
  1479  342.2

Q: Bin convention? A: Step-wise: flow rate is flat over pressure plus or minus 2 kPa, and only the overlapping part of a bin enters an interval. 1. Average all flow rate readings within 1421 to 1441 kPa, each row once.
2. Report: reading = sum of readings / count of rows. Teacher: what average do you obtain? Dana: 300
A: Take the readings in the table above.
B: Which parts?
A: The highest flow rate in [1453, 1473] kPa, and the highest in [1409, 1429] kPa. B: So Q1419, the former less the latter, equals -55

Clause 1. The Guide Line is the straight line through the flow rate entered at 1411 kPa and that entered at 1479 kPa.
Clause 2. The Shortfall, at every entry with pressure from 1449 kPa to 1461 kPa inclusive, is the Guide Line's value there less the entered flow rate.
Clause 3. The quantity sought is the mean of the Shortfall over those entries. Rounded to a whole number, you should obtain 0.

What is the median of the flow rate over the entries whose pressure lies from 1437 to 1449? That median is 333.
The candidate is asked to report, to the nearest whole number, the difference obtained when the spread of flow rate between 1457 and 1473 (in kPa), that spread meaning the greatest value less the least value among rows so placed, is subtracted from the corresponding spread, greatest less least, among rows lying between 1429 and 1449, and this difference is 23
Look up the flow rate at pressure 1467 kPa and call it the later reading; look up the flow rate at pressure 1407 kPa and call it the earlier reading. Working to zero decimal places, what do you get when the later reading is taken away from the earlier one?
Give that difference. 191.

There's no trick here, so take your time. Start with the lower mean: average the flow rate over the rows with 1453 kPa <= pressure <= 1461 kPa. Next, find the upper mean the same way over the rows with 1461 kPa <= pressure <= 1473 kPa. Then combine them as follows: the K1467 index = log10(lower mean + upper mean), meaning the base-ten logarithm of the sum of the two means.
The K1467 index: 2.85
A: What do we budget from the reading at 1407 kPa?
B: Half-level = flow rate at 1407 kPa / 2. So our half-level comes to 253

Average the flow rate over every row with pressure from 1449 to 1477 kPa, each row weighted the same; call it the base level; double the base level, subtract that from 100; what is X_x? -598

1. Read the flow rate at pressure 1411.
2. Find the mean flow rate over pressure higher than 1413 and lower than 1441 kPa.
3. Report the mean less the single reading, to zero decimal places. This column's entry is -95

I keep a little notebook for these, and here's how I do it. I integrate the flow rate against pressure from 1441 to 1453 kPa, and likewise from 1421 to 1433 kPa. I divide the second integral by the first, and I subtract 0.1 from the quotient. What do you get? 0.7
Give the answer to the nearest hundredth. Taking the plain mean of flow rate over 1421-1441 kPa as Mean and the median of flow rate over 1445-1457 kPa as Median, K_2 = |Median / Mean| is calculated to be 1.22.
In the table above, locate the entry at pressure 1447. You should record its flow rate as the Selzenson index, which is 333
